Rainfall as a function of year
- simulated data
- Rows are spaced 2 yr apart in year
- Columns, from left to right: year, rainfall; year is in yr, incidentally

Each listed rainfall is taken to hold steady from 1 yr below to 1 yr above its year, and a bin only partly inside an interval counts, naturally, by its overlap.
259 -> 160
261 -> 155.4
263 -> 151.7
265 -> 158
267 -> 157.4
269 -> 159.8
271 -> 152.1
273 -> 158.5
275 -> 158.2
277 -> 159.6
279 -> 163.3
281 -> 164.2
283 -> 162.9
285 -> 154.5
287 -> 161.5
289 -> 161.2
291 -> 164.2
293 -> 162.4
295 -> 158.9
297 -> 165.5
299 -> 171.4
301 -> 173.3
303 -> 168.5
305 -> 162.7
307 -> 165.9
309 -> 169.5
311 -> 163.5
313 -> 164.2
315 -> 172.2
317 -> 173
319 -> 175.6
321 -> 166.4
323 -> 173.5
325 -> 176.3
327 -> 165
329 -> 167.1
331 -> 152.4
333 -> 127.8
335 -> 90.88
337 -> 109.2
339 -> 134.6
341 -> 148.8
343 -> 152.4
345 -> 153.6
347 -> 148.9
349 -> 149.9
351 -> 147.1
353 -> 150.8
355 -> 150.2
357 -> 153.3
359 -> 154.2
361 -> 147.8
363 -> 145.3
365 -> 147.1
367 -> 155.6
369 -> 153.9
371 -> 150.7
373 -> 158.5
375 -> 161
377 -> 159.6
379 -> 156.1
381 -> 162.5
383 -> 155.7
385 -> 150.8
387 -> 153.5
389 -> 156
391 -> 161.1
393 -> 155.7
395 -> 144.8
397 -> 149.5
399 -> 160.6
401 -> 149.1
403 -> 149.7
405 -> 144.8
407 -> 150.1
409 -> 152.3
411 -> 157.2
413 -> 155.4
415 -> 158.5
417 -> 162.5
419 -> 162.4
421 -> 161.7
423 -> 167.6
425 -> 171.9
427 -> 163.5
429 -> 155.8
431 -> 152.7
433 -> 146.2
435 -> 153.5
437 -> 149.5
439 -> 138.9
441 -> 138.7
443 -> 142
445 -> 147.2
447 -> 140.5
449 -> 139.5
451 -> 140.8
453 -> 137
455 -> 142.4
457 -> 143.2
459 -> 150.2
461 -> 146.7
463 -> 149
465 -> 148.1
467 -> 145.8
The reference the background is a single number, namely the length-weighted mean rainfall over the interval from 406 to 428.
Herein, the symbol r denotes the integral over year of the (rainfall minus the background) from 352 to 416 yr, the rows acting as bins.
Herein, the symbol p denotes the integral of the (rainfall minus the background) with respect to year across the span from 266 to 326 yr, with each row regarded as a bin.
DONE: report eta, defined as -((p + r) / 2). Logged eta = 86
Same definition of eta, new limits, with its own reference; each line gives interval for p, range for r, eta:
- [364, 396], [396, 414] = 156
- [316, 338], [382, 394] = 115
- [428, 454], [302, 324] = 109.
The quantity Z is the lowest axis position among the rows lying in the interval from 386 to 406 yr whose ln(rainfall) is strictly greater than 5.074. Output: 391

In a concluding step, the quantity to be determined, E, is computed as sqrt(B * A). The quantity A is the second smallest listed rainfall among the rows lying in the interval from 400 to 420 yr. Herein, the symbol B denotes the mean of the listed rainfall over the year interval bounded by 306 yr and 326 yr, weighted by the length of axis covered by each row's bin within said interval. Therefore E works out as 159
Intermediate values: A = 149.1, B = 170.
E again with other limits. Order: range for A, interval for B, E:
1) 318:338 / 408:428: 133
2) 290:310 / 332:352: 149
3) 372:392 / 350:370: 152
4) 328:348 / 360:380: 129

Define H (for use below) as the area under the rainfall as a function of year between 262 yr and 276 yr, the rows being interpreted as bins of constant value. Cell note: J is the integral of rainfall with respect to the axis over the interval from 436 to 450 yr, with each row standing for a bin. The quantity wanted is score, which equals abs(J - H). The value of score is 199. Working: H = 2191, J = 1993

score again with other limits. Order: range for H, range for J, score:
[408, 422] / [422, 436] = 2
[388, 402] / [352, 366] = 56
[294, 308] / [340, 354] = 229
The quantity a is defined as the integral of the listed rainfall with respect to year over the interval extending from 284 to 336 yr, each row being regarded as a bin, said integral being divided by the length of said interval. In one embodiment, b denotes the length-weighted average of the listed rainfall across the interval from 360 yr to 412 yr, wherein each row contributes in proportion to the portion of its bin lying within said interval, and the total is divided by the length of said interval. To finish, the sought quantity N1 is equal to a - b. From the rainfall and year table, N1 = 8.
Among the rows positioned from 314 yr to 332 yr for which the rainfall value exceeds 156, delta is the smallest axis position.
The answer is 315 yr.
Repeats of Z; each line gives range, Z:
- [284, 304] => 287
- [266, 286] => 279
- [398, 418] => 399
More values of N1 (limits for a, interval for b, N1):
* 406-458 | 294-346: -7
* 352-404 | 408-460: 2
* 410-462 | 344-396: -2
